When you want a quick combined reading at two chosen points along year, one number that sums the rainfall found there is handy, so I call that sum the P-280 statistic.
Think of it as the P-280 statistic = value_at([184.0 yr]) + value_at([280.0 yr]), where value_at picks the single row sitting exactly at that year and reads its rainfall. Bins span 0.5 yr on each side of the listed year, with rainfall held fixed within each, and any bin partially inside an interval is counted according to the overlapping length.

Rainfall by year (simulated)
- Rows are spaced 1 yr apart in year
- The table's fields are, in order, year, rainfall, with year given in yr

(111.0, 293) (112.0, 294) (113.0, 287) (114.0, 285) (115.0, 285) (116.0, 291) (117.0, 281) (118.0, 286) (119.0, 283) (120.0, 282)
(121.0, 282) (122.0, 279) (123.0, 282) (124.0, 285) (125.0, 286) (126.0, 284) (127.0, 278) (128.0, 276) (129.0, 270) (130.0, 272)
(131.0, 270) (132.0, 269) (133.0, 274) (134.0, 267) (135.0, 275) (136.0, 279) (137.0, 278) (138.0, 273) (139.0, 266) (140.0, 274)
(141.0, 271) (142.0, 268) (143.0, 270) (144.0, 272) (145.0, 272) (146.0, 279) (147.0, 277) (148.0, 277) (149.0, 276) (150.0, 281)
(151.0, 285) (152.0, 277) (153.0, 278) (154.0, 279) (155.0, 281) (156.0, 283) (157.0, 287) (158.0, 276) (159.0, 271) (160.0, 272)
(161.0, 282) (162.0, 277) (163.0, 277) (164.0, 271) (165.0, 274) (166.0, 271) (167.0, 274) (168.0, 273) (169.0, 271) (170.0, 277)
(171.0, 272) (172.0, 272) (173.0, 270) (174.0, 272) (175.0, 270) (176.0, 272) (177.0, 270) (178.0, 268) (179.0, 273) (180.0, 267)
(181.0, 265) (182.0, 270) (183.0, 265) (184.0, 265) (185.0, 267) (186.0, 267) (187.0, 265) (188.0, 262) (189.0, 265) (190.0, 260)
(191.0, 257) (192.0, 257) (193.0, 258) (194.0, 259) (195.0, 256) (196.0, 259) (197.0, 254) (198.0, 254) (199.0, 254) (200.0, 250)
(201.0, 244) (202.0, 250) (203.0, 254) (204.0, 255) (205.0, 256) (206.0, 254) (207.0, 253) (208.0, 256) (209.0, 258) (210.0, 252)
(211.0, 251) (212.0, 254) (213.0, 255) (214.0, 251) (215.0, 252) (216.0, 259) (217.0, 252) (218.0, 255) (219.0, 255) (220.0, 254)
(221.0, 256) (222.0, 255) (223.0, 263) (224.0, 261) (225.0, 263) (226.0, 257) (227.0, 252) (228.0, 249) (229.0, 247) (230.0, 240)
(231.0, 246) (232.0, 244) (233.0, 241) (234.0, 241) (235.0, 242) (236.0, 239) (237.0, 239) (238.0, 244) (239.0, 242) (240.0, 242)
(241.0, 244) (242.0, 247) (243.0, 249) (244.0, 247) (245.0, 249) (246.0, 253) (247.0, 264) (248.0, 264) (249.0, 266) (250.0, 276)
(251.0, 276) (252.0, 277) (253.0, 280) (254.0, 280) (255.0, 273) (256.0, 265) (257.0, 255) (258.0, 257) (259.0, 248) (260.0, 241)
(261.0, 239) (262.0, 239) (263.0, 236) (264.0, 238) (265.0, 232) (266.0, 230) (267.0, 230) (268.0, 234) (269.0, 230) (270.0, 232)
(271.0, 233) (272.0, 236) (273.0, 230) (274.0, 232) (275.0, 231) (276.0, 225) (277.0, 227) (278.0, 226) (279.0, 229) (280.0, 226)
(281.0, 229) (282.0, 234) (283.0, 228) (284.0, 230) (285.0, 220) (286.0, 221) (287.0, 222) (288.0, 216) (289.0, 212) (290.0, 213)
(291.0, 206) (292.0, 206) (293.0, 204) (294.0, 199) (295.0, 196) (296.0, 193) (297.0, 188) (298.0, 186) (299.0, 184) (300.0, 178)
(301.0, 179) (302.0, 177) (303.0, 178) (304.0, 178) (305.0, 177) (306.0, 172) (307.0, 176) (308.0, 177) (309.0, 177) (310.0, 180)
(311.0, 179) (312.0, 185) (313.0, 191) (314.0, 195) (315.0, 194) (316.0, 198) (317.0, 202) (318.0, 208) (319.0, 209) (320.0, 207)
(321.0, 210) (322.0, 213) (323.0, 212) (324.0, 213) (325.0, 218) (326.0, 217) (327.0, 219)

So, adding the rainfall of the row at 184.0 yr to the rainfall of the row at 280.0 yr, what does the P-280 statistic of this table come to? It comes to 491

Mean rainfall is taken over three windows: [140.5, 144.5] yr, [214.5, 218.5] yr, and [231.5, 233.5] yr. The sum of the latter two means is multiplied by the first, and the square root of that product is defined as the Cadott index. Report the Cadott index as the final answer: 366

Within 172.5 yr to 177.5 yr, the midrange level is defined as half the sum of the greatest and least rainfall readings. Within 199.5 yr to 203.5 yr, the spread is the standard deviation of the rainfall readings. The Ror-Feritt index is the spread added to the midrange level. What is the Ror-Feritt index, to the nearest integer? 275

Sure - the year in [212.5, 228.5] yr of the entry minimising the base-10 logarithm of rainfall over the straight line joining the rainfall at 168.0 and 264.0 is 214.0 yr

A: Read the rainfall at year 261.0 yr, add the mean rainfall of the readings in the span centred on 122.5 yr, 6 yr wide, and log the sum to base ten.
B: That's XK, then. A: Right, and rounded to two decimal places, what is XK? 2.72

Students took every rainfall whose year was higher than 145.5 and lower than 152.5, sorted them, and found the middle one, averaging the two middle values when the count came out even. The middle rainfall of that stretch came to 277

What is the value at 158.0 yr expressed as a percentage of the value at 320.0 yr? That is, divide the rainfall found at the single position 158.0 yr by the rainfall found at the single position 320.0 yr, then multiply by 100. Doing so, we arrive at 133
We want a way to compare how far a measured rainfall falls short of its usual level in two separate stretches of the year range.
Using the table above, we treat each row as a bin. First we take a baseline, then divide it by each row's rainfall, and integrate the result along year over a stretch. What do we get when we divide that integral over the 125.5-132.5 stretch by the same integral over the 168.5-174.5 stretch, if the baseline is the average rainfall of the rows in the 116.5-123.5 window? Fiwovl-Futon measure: 1.16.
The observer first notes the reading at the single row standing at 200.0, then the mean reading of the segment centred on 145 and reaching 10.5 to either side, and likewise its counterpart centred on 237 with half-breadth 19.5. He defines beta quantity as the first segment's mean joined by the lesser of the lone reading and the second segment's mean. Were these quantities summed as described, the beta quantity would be 526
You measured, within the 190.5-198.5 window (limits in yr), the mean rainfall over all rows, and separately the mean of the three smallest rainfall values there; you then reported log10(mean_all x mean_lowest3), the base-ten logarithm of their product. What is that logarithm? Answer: 4.82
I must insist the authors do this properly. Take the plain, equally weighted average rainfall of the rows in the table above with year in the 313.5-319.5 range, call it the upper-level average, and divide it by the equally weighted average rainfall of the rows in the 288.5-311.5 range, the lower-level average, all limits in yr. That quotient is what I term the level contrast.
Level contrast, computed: 1.07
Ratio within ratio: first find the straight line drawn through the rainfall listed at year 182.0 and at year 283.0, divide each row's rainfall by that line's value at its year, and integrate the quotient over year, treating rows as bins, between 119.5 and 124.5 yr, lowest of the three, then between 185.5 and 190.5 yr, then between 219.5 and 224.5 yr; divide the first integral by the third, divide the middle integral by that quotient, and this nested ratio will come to 5.2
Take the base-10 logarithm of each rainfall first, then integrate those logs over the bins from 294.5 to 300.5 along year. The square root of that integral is 3.69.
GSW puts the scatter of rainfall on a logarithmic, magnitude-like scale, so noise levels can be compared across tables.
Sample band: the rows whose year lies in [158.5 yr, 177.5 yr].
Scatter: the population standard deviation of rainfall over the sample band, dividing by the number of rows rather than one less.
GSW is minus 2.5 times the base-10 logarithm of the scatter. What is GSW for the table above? -1.2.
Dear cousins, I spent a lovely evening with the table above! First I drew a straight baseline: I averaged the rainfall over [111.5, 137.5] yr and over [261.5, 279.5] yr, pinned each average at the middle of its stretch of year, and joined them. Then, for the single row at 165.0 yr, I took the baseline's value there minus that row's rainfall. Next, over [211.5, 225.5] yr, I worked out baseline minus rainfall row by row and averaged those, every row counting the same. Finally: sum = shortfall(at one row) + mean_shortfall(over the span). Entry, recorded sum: -15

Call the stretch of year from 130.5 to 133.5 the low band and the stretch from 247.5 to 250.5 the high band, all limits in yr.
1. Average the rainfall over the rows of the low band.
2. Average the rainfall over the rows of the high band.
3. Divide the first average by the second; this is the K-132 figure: 1.01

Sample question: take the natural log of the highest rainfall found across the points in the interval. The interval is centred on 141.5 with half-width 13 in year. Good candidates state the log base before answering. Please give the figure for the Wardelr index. 5.65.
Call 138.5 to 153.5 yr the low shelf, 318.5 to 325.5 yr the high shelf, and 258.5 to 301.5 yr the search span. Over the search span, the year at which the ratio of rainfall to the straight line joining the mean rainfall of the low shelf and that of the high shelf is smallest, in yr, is 300.0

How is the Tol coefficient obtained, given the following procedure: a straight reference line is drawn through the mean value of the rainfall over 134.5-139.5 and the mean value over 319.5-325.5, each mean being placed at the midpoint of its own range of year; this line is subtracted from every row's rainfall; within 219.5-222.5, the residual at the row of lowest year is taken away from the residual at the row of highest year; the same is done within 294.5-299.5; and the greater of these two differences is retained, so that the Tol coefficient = 2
